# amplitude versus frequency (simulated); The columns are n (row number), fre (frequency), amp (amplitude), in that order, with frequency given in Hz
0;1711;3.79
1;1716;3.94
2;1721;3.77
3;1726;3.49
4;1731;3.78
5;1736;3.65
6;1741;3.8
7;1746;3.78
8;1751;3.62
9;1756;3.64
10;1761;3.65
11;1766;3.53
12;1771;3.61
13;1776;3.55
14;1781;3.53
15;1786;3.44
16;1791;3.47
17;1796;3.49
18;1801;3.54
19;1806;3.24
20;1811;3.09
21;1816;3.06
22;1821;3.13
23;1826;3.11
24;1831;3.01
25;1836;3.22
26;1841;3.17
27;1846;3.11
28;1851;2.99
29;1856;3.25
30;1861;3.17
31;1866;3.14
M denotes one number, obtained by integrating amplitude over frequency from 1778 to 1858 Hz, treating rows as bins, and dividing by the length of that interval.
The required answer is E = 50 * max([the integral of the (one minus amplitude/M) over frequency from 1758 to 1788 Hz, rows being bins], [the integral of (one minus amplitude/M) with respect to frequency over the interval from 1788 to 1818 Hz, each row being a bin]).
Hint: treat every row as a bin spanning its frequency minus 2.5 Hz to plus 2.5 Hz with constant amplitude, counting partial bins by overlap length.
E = -36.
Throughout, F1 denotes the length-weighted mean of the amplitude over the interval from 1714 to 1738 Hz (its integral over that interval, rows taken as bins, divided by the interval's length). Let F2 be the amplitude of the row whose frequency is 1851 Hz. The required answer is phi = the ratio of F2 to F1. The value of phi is 0.80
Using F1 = 3.72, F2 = 2.99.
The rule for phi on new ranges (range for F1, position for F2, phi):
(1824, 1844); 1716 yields 1.26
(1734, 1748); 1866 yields 0.84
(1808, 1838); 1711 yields 1.22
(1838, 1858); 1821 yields 1.00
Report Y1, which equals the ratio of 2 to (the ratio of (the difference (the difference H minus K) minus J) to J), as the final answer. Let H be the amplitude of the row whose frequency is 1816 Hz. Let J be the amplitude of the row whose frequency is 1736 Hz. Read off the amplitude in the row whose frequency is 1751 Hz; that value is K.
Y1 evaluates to -1.7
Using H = 3.06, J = 3.65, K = 3.62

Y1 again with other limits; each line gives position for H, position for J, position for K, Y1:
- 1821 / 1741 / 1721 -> -1.7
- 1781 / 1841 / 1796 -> -2.0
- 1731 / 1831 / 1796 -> -2.2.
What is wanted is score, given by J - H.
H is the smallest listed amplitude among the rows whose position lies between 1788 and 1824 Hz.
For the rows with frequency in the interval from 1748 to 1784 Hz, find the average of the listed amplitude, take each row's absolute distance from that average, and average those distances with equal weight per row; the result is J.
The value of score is -3.01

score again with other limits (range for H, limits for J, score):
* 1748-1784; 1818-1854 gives -3.47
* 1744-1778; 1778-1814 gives -3.40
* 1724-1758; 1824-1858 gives -3.41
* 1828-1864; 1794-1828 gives -2.83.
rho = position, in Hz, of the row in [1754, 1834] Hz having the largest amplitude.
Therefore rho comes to 1761 Hz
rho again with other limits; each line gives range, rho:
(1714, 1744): 1716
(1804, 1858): 1856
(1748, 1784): 1761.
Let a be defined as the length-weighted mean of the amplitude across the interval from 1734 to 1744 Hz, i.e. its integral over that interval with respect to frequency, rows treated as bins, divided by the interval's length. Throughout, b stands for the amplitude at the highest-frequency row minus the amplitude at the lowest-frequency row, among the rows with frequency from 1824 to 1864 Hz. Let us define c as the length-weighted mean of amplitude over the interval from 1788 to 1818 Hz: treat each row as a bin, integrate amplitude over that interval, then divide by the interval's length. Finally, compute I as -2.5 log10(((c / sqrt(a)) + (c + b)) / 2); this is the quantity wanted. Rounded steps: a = 3.73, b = 0.060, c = 3.32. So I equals -1.02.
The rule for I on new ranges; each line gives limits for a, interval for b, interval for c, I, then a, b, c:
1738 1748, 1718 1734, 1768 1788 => -1.07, 3.78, 0.010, 3.53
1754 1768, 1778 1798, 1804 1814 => -0.95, 3.61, -0.040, 3.16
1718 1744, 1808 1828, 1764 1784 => -1.08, 3.70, 0.020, 3.55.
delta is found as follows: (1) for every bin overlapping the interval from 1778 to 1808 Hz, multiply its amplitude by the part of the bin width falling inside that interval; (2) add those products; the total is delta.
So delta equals 104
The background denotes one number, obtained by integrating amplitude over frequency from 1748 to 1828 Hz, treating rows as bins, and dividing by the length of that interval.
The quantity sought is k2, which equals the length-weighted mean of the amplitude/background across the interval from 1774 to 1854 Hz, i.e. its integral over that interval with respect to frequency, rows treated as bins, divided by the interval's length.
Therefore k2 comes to 0.95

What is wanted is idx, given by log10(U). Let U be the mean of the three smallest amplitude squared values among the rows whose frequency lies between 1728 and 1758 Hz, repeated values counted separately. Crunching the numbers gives 1.12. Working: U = 13.2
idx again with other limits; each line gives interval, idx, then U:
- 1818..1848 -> 0.98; 9.5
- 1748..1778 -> 1.10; 12.7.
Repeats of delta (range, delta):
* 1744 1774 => 109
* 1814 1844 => 94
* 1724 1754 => 111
